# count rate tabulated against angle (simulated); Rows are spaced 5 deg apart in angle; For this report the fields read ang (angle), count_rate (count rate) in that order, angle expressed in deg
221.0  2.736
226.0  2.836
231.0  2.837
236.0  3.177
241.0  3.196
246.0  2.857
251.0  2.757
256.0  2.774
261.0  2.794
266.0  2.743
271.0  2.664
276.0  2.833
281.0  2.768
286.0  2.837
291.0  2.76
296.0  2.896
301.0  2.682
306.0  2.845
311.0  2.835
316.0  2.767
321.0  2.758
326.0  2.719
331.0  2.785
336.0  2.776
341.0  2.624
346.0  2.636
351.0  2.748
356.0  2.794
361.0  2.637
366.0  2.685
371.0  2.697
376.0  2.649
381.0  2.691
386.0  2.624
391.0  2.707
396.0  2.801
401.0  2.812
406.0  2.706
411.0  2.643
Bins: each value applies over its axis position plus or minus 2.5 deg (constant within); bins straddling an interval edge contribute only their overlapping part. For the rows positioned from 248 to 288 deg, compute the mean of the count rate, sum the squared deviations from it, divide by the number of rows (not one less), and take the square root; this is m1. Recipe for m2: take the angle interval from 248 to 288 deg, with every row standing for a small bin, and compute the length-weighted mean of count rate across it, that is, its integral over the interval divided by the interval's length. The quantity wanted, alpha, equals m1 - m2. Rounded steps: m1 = 0.051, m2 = 2.77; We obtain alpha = -2.72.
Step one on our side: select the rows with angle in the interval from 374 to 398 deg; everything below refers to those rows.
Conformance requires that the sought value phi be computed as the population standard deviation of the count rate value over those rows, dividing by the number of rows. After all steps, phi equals 0.061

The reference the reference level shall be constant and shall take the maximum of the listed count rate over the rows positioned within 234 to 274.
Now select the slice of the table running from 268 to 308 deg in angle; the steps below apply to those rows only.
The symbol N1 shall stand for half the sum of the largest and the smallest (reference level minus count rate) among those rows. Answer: 0.42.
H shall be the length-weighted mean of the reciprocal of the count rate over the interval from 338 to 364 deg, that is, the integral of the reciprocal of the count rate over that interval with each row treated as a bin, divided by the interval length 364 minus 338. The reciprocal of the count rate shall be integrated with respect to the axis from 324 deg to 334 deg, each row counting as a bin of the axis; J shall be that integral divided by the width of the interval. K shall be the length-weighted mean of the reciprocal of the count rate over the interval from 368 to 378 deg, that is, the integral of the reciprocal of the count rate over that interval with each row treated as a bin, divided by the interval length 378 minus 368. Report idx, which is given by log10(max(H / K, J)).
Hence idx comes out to -0.002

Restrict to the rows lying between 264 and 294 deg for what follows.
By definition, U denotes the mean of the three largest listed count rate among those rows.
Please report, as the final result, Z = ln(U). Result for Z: 1.03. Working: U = 2.81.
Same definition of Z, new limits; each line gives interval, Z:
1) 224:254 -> 1.12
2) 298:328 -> 1.04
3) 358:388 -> 0.99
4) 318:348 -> 1.02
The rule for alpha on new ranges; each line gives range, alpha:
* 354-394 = -2.64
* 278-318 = -2.74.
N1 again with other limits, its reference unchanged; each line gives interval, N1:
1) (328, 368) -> 0.49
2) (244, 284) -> 0.44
